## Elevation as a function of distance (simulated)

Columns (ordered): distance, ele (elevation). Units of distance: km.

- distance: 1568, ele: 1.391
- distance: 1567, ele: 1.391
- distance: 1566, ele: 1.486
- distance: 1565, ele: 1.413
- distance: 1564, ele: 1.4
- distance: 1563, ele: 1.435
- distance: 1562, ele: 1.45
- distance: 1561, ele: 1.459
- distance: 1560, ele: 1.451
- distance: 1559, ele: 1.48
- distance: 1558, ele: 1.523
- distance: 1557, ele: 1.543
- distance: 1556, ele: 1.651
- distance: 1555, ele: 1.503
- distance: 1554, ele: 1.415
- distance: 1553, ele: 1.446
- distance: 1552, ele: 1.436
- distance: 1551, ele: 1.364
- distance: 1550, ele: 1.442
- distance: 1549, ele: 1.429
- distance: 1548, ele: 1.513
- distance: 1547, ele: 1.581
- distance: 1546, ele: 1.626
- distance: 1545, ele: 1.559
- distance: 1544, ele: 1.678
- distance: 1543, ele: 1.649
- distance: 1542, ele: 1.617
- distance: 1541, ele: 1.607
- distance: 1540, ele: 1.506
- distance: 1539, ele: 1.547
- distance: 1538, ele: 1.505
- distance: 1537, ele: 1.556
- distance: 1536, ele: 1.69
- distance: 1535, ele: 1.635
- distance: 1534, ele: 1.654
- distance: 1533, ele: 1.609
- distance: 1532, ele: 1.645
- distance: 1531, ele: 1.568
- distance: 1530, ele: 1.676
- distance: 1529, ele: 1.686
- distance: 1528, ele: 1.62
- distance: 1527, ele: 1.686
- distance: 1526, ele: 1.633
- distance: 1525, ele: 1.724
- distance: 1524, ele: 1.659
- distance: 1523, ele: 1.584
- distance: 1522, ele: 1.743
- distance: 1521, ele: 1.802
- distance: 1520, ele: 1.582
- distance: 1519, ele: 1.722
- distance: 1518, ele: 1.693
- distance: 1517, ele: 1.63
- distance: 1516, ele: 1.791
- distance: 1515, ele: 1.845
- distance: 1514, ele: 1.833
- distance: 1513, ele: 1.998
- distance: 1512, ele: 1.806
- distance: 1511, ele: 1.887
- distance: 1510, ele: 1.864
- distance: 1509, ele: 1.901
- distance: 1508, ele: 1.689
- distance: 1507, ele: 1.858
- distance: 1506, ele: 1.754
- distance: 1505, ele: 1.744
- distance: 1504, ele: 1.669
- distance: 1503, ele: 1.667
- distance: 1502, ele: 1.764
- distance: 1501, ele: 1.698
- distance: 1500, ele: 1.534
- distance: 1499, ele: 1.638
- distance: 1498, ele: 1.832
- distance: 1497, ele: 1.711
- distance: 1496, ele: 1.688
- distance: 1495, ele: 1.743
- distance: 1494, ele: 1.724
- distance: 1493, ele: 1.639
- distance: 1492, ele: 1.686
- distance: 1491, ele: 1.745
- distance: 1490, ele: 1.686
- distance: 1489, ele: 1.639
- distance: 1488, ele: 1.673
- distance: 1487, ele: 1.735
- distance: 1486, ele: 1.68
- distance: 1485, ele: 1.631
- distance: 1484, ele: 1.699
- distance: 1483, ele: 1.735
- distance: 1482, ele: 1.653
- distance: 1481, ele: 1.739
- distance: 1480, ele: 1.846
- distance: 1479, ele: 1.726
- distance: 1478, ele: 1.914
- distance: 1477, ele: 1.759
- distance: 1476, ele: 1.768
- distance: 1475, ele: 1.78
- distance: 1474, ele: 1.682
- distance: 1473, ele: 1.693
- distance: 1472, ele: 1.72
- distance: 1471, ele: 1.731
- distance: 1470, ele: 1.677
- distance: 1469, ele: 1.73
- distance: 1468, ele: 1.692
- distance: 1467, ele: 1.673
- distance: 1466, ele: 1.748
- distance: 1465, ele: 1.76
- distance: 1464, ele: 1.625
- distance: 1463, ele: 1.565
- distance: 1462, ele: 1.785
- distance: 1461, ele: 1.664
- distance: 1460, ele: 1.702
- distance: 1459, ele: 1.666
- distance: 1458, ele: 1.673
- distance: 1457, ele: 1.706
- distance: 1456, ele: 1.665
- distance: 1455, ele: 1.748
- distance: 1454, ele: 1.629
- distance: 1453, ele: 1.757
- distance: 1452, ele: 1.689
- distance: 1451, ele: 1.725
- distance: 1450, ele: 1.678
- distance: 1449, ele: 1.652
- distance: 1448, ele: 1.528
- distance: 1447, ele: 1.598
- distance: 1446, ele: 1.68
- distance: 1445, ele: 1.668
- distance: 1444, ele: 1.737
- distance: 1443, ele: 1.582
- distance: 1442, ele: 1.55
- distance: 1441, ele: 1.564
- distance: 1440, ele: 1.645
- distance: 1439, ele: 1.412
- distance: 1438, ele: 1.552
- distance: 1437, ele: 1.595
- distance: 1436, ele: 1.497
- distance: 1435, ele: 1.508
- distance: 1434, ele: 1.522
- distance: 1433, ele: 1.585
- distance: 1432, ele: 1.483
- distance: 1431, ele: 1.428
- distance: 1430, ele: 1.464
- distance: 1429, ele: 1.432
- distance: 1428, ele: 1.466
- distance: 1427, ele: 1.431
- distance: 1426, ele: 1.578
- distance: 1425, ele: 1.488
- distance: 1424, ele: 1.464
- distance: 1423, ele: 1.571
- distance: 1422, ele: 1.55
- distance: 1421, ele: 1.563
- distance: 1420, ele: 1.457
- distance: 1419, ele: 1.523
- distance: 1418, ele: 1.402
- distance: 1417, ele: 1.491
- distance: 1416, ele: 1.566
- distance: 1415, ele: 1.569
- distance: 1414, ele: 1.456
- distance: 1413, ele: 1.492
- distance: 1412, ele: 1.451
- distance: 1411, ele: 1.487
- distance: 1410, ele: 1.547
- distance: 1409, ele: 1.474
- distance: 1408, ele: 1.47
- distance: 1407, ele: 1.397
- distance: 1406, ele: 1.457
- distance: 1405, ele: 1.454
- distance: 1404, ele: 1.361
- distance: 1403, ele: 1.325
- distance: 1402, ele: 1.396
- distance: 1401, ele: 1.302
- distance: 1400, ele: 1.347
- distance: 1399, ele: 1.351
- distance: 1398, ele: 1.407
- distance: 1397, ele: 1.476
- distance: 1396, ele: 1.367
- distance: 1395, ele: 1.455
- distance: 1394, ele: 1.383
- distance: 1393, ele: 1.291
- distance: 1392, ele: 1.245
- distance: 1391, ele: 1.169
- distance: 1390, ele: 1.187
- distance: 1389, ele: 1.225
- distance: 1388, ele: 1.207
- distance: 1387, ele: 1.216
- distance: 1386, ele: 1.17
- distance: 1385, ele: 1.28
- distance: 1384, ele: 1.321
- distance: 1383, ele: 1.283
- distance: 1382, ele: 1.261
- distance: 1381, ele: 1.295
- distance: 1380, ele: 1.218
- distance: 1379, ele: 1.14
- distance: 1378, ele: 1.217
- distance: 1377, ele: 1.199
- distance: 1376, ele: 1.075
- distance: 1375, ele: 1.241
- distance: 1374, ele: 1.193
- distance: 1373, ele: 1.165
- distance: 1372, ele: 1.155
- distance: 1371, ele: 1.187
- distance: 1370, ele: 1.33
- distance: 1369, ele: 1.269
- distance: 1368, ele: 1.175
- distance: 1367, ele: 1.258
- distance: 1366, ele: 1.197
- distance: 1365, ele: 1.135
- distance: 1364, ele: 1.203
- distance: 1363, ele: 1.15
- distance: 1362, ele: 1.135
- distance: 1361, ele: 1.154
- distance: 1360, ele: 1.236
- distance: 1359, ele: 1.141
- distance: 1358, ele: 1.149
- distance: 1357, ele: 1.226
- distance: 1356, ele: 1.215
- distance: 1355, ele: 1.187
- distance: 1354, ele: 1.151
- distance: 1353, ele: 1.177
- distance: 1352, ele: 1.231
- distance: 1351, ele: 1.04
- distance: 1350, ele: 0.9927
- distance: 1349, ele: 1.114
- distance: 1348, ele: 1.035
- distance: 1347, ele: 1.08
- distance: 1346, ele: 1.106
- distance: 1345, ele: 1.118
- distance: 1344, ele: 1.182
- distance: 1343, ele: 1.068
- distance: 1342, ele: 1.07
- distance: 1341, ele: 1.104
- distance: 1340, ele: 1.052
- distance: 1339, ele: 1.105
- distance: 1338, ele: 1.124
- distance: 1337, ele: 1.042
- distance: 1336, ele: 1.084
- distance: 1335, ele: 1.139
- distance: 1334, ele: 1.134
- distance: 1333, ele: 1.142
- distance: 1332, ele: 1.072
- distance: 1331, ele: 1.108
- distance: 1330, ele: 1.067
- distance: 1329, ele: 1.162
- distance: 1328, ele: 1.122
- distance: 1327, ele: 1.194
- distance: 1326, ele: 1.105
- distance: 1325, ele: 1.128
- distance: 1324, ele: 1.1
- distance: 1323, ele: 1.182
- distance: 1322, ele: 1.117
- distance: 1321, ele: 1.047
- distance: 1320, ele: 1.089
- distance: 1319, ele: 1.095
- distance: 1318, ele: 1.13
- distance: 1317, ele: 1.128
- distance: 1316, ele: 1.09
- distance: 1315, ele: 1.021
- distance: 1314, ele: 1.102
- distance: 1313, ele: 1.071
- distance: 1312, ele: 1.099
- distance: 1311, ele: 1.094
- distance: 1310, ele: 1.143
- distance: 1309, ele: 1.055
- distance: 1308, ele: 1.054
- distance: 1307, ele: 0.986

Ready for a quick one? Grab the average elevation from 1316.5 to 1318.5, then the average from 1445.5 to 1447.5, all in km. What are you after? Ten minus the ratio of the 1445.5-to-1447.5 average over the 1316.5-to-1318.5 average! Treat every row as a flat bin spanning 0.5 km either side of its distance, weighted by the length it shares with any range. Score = 8.55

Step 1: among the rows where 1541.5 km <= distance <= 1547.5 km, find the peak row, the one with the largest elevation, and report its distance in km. 1544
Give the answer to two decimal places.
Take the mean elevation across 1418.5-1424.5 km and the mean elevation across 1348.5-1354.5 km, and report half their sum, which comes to 1.32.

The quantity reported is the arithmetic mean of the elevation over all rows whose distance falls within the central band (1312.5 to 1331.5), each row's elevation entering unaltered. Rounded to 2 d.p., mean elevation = 1.11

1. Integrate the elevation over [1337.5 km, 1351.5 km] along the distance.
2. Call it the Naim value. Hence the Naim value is 15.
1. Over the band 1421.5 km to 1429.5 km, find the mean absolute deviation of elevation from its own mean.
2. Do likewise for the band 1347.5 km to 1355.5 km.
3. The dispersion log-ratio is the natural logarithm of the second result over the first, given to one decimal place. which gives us 0.3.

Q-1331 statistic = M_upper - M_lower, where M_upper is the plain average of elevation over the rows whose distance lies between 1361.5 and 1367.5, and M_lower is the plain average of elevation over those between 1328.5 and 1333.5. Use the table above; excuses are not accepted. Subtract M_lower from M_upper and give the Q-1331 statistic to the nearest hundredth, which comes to 0.07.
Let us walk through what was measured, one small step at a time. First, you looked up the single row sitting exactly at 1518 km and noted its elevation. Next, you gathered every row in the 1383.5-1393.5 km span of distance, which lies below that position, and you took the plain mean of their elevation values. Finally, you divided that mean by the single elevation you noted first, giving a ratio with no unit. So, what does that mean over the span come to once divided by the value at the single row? 0.73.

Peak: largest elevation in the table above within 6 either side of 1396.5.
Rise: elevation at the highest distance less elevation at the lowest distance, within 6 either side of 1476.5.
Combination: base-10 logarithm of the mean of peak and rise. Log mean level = -0.16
